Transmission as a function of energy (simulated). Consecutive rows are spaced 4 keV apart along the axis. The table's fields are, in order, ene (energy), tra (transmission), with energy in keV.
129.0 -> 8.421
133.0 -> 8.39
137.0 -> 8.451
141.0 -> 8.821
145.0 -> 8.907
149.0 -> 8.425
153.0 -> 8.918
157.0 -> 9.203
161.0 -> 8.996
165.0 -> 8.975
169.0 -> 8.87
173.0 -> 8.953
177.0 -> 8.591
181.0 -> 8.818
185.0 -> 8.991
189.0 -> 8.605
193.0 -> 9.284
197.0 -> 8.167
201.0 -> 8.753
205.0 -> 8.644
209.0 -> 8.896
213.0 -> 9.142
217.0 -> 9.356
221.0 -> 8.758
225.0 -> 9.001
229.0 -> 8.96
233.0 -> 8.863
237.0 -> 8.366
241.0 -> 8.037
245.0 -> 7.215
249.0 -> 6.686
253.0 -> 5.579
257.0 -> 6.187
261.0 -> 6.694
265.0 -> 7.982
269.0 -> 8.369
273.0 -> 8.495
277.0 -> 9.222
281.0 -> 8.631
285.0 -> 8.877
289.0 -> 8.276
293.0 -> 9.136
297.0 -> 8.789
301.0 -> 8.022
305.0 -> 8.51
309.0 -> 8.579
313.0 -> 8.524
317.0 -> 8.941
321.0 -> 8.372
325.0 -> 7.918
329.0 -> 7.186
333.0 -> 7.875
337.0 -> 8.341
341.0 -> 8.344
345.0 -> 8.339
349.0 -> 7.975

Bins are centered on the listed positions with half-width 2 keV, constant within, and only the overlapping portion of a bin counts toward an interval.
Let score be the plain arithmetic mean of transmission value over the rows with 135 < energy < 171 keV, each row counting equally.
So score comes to 8.8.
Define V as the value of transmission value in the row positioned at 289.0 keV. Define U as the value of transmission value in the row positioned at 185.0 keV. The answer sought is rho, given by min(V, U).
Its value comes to 8.28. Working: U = 8.991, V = 8.276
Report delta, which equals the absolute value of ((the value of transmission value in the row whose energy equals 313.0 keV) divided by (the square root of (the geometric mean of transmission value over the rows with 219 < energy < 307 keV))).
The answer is 3.0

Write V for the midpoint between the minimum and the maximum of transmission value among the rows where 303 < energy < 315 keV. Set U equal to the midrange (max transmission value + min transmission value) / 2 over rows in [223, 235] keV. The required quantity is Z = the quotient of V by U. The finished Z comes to 0.96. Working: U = 8.93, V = 8.5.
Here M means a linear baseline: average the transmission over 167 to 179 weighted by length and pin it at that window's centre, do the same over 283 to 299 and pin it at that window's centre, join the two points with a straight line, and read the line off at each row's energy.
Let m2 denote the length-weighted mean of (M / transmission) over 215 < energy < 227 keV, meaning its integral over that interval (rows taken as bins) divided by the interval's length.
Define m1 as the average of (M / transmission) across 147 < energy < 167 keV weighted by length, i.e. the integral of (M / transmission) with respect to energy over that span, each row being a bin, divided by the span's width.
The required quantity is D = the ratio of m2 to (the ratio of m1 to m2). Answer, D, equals 0.96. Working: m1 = 0.99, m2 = 0.97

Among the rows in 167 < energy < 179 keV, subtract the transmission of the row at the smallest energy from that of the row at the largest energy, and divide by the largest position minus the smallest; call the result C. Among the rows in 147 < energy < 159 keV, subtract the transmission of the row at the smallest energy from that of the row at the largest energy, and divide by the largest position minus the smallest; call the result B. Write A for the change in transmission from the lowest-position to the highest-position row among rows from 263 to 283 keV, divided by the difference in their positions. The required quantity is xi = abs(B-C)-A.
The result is 0.09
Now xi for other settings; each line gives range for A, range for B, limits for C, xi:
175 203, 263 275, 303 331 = 0.11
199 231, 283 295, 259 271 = 0.17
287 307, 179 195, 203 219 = 0.01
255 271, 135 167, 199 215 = -0.17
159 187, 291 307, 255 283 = 0.15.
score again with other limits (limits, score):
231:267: 7.3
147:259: 8.5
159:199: 8.8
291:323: 8.6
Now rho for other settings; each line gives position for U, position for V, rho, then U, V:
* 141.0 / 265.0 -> 7.98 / 8.821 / 7.982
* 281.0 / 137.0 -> 8.45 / 8.631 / 8.451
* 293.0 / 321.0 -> 8.37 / 9.136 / 8.372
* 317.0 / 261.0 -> 6.69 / 8.941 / 6.694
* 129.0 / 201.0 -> 8.42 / 8.421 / 8.753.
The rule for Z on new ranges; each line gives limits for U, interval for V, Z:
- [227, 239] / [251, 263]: 0.71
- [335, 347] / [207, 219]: 1.09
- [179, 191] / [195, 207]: 0.96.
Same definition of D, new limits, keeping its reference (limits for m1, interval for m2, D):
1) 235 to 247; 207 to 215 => 0.85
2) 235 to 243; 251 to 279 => 1.36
